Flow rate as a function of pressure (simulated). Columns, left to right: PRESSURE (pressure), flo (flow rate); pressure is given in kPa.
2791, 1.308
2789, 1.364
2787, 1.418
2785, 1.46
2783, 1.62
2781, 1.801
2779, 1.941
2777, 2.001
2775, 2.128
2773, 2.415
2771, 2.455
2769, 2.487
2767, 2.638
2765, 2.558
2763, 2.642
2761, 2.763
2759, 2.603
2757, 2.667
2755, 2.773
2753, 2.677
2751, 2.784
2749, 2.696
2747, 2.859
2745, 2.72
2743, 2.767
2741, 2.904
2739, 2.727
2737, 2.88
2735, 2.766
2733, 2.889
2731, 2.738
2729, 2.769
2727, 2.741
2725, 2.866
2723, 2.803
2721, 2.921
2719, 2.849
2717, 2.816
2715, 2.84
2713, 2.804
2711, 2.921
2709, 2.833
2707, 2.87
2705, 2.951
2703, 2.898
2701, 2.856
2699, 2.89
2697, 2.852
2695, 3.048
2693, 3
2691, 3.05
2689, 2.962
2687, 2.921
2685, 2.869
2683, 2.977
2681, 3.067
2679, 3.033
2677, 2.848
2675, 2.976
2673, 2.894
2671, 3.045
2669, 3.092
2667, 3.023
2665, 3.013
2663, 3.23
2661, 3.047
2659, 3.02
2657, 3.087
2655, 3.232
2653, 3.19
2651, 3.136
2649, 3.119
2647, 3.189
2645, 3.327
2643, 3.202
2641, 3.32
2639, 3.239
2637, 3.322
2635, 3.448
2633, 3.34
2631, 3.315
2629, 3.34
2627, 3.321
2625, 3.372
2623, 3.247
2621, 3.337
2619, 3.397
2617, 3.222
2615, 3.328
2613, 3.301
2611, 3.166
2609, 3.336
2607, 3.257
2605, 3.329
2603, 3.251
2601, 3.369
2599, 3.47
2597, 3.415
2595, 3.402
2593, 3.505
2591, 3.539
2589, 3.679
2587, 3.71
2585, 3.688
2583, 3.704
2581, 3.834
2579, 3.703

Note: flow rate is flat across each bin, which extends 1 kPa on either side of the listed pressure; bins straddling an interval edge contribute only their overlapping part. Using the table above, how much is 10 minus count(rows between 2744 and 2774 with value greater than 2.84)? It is 9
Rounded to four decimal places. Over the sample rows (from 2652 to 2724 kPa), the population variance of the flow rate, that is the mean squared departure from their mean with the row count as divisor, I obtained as 0.0132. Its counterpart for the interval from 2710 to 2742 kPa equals 0.0041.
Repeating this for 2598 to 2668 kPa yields 0.0139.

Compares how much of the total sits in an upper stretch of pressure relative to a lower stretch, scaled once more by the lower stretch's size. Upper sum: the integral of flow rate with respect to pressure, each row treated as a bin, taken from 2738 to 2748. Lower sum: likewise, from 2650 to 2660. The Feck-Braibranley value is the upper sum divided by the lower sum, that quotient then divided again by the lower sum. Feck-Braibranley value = 0.0285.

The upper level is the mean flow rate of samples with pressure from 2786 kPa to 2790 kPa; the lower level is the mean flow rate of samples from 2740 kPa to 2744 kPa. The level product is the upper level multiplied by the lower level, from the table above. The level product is 3.9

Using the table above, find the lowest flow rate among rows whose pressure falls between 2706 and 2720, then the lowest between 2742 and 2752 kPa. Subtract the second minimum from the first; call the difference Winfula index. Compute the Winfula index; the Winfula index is 0.11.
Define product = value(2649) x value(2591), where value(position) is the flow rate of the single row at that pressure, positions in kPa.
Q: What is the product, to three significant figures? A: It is 11.0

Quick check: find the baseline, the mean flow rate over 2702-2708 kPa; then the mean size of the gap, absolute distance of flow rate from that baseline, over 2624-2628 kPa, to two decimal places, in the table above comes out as 0.44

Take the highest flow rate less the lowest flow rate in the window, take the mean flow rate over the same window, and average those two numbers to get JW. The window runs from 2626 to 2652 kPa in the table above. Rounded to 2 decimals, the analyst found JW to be 1.80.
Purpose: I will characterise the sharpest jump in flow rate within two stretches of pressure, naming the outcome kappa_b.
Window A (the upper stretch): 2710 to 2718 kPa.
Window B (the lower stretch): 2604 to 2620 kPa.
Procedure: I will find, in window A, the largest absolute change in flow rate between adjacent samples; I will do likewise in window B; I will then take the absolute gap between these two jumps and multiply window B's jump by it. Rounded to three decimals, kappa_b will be 0.010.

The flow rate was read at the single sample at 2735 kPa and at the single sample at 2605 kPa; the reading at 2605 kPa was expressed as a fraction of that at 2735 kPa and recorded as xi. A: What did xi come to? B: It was 1.204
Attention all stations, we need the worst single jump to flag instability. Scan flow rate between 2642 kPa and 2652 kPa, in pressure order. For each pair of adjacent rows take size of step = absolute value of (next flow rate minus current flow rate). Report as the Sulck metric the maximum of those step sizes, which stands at 0.138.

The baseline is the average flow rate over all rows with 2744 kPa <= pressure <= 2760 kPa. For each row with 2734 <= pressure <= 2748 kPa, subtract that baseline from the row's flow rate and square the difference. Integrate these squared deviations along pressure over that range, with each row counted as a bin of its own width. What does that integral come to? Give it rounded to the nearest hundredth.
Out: 0.16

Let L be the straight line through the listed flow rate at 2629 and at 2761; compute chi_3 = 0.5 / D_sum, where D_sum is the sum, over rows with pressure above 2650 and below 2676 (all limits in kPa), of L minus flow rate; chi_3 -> 0.333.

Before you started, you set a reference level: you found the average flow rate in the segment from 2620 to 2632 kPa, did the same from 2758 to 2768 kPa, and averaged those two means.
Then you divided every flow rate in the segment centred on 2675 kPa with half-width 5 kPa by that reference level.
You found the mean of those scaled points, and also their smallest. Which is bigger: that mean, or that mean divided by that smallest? 1.04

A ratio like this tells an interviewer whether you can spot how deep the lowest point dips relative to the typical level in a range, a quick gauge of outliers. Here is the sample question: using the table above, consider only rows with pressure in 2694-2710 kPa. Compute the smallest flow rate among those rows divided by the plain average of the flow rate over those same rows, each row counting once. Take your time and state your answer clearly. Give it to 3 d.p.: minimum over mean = 0.977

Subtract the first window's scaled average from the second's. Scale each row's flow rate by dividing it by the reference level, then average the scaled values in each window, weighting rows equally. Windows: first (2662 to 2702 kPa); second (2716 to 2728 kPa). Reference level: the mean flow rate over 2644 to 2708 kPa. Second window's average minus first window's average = -0.05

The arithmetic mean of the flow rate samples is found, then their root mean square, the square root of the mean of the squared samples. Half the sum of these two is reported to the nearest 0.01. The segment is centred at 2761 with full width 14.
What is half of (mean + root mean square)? 2.66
